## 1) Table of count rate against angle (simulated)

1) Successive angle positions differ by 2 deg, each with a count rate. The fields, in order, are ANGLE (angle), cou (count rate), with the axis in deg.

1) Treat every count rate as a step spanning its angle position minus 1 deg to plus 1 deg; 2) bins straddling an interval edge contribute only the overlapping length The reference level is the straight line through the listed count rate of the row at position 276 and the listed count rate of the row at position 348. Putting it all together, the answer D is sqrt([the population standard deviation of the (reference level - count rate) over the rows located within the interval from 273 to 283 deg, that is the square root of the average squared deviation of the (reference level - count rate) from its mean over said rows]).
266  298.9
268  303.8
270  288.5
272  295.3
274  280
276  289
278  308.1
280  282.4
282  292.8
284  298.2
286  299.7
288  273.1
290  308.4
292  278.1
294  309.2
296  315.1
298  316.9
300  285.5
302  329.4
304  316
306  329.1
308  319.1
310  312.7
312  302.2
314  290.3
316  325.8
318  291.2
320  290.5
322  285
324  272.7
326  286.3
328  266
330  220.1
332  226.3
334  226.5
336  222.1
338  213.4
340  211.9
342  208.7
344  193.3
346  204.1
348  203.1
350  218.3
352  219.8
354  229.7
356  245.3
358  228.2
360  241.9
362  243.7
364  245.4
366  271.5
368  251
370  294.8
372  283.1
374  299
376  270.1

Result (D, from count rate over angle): 3.4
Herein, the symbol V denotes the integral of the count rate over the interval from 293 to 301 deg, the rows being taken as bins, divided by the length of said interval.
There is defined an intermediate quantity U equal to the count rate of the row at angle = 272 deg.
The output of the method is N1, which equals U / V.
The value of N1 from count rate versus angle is 0.96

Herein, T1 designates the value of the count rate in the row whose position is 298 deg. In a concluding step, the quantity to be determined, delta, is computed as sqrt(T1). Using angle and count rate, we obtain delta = 17.8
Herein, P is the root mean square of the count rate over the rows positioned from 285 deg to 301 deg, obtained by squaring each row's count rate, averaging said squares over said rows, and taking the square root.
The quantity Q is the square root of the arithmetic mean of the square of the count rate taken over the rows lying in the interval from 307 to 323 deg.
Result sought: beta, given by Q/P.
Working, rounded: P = 299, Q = 302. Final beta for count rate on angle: 1.01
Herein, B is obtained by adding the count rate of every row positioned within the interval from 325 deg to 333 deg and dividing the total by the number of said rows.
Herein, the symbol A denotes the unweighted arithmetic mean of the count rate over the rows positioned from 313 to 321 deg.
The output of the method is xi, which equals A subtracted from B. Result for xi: -50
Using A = 299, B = 250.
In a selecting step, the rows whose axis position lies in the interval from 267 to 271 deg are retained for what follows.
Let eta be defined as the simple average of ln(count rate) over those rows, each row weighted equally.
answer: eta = 5.69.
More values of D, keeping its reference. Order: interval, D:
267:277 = 2.5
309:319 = 3.6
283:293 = 3.6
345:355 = 3.7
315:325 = 3.8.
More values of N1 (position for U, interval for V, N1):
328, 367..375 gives 0.94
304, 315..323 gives 1.06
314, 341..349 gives 1.43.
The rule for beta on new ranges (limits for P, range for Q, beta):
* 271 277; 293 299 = 1.09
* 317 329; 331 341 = 0.78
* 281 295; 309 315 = 1.03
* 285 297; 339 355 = 0.71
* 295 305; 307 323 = 0.97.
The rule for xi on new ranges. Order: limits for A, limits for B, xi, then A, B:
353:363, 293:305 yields 74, 238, 312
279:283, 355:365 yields -47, 288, 241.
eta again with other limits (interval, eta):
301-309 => 5.78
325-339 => 5.46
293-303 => 5.74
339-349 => 5.32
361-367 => 5.53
